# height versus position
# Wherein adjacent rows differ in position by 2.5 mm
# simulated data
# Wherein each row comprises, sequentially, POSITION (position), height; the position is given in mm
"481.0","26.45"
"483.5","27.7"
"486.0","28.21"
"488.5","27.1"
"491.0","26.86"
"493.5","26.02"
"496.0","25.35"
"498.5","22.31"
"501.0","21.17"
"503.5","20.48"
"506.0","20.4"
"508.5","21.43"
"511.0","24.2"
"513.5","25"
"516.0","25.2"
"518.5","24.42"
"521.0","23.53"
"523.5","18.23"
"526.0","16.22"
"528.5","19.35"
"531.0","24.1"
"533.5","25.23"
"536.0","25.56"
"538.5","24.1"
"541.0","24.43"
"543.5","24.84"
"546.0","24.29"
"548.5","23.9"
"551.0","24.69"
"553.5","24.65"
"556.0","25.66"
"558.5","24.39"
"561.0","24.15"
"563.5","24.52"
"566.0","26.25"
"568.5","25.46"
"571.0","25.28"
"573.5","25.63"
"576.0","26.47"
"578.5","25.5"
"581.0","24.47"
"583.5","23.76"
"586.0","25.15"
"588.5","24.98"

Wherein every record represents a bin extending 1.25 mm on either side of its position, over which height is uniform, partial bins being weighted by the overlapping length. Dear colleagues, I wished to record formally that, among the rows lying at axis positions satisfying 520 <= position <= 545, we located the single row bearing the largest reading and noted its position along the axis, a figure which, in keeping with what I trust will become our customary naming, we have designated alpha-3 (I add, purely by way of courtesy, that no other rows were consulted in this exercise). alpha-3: 536.0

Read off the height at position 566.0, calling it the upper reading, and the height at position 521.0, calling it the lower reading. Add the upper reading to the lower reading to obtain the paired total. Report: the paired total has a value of 50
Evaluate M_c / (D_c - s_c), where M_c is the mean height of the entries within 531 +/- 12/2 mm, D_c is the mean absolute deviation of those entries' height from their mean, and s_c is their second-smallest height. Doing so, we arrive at -1.39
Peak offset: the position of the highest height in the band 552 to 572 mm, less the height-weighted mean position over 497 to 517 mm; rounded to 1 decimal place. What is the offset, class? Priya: 58.4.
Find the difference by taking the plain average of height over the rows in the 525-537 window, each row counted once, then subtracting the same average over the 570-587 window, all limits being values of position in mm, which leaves -3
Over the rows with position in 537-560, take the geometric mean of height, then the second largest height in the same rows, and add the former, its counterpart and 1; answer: 50.4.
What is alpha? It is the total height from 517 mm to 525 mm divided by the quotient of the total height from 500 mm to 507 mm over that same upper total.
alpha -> 71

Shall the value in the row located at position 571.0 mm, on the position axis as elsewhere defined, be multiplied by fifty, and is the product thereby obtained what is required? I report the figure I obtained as 1264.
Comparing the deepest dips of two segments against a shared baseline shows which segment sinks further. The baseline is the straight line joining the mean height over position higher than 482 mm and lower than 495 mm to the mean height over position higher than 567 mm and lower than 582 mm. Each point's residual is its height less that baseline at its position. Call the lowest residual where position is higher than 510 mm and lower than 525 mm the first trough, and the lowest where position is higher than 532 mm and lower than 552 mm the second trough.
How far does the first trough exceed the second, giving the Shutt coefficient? -6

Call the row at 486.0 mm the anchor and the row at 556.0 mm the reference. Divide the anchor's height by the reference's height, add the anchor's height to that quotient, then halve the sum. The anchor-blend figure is 14.7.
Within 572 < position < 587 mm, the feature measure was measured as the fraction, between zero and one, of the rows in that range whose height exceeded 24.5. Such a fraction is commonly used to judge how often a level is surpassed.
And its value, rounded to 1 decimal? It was 0.7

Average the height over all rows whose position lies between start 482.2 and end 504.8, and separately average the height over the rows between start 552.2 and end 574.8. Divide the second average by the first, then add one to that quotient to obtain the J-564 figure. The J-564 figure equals 2.00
